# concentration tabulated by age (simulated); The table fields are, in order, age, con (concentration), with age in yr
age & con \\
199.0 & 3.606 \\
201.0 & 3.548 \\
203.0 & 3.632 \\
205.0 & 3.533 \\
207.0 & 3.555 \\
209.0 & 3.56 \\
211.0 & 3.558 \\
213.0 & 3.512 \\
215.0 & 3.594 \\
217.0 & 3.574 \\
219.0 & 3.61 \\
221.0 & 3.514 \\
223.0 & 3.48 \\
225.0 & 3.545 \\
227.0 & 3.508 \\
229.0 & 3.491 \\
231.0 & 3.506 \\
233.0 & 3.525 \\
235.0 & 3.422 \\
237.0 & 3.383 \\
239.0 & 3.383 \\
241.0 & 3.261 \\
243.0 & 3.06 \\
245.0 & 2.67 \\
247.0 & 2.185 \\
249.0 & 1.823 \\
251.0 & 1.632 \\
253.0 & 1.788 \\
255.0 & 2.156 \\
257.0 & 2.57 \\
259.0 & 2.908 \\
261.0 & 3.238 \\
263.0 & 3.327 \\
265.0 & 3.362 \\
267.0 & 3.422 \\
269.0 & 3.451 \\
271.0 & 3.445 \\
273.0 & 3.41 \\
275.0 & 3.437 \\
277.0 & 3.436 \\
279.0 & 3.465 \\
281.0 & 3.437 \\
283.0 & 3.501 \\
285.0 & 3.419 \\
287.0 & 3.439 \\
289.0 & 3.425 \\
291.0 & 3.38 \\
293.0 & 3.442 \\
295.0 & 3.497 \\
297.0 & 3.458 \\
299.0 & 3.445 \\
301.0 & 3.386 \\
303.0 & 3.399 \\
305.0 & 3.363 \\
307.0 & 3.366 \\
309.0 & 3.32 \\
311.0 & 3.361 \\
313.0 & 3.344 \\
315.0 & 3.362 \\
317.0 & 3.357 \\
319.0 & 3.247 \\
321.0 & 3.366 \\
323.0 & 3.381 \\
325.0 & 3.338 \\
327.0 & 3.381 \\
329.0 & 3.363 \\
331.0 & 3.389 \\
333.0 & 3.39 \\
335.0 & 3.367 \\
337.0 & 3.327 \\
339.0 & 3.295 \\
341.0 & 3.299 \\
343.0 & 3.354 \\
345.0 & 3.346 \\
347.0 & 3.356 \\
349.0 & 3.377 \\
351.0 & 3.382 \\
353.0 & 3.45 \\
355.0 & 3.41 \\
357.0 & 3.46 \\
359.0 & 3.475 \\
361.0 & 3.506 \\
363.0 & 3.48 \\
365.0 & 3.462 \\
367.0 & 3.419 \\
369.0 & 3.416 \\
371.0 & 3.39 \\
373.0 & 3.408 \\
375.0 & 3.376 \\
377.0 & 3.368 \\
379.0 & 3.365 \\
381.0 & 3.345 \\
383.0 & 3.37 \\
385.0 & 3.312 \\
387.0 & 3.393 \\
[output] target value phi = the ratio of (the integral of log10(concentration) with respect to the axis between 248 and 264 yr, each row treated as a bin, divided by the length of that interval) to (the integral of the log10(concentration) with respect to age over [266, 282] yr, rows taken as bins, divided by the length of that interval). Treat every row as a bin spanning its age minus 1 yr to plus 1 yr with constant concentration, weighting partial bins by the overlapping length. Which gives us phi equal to 0.69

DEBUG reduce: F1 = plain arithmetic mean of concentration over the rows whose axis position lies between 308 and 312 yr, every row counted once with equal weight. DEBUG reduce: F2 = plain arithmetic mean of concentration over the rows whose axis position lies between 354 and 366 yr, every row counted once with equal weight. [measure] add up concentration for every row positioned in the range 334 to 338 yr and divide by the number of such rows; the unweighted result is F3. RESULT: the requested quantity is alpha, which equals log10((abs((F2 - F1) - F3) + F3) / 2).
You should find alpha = 0.52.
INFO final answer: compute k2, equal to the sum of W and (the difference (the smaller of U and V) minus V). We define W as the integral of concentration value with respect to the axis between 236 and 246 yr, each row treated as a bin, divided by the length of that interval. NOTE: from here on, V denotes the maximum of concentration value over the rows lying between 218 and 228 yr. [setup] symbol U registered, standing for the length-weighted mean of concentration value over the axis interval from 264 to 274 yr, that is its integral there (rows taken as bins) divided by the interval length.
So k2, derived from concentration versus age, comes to 2.96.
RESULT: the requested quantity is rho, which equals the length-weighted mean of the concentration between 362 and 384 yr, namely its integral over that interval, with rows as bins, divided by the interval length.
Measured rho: 3.40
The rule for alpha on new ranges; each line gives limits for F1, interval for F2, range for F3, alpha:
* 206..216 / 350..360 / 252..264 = 0.44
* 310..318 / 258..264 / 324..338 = 0.54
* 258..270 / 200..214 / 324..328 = 0.51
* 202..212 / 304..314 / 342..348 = 0.54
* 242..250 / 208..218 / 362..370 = 0.46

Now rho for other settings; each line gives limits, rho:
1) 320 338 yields 3.37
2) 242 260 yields 2.31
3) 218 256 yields 3.00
